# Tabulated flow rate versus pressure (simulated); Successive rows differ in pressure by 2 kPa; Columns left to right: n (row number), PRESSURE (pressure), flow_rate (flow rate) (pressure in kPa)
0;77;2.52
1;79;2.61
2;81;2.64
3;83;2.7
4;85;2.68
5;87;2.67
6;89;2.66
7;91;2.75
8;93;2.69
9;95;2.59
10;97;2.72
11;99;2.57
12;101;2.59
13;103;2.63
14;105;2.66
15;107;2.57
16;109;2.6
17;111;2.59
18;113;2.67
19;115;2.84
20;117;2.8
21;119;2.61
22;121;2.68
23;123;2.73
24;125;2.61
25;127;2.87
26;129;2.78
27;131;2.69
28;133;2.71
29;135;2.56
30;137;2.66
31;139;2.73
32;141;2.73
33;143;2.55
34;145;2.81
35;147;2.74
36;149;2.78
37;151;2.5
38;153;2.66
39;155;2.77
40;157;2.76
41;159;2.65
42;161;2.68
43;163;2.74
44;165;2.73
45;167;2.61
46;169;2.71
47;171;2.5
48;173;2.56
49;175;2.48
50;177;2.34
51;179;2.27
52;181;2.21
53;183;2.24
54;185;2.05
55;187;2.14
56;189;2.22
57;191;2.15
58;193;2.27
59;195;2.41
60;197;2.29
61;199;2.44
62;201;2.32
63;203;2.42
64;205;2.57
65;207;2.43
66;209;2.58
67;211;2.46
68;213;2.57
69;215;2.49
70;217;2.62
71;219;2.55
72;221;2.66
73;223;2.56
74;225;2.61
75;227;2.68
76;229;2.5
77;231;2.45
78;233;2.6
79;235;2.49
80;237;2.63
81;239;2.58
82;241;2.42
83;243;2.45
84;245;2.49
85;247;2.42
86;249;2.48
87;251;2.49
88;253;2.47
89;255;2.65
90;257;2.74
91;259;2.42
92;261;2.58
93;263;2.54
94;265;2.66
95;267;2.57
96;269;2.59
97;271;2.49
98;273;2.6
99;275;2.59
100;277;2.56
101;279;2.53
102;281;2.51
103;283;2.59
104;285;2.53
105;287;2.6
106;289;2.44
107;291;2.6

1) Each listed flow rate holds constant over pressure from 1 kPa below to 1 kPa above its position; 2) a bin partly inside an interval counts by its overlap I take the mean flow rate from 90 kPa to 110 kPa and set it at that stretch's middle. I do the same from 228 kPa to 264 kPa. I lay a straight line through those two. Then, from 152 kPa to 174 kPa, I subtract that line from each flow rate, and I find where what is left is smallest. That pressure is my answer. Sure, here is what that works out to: 171 kPa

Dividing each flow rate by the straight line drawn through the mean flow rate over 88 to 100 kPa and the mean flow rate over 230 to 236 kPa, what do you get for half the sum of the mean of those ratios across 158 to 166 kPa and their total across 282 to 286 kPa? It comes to 1.6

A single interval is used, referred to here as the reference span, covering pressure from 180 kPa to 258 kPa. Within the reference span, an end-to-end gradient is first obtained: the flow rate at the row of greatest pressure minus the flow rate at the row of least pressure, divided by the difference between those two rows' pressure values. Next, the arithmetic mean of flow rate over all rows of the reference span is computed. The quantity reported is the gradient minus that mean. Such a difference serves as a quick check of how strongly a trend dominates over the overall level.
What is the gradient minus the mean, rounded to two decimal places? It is -2.45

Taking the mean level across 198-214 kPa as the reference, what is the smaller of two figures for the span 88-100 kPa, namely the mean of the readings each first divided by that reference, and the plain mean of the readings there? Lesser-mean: 1.08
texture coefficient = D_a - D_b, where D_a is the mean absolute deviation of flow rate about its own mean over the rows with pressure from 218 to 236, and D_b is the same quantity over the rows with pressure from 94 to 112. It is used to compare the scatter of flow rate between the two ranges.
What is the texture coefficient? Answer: 0.025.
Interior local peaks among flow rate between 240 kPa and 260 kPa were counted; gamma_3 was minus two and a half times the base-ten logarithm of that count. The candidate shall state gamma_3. -1.2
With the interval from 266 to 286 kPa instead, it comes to -1.2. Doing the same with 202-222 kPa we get -1.5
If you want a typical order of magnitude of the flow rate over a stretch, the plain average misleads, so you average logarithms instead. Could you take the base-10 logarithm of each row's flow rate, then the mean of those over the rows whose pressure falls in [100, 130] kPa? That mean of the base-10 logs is 0.428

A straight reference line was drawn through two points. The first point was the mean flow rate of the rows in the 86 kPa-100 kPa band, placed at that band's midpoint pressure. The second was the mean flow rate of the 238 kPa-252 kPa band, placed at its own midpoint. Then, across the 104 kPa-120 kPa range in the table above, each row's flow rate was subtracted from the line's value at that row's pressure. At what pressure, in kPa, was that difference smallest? 115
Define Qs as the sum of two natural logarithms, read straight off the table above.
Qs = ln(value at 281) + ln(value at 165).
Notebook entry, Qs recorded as 1.92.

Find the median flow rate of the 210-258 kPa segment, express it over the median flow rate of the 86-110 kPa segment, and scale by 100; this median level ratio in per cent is 95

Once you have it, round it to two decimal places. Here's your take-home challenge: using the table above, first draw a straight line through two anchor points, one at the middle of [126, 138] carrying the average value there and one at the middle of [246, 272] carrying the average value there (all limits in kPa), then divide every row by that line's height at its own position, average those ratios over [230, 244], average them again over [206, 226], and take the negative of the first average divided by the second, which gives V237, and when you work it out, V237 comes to -1.00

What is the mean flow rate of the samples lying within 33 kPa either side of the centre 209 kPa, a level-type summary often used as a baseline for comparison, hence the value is 2.43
